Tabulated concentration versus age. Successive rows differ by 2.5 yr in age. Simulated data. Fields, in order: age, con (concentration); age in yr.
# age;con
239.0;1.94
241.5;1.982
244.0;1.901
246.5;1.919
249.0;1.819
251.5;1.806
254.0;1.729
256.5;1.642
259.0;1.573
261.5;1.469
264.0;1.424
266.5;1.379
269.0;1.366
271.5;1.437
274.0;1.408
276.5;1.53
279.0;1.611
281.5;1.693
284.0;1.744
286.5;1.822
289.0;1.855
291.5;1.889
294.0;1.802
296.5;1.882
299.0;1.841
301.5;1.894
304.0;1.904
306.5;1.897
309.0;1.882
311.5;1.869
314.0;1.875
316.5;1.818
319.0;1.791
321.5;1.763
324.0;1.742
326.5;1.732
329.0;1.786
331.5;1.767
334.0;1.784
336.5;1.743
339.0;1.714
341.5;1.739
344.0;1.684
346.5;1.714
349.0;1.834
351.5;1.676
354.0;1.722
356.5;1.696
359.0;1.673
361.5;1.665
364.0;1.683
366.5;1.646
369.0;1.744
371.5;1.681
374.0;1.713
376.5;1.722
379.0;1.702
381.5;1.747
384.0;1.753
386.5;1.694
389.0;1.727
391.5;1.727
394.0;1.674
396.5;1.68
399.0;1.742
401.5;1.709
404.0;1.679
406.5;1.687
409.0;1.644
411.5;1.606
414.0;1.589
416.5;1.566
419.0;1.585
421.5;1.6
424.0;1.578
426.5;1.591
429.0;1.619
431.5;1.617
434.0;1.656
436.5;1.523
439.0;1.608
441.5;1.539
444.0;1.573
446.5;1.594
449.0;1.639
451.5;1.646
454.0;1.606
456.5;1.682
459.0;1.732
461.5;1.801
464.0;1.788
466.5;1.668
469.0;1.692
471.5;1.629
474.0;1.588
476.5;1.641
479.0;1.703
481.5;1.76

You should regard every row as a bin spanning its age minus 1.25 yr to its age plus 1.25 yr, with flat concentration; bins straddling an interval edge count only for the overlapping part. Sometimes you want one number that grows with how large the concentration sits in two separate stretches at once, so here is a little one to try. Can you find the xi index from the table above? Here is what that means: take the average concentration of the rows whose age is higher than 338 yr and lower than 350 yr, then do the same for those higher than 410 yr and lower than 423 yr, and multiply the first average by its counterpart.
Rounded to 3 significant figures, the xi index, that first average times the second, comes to 2.76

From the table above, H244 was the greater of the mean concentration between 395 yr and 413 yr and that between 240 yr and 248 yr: 1.93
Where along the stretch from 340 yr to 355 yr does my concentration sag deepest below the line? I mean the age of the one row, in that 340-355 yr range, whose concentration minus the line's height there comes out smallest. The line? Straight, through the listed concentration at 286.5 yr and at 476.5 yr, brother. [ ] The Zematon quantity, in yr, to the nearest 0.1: 351.5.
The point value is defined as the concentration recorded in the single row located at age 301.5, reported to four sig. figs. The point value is 1.894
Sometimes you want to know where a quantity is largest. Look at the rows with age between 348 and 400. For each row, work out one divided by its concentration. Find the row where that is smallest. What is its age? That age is 349.0 yr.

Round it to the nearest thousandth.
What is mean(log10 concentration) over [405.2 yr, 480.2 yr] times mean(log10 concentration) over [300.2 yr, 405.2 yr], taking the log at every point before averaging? 0.051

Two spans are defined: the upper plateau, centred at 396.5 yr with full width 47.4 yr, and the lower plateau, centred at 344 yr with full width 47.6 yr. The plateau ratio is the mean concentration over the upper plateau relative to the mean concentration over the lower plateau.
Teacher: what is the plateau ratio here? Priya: 0.98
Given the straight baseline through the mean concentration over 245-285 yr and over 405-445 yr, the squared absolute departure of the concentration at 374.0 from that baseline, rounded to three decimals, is 0.013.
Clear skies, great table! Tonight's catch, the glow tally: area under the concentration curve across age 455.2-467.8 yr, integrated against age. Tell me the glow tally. 22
